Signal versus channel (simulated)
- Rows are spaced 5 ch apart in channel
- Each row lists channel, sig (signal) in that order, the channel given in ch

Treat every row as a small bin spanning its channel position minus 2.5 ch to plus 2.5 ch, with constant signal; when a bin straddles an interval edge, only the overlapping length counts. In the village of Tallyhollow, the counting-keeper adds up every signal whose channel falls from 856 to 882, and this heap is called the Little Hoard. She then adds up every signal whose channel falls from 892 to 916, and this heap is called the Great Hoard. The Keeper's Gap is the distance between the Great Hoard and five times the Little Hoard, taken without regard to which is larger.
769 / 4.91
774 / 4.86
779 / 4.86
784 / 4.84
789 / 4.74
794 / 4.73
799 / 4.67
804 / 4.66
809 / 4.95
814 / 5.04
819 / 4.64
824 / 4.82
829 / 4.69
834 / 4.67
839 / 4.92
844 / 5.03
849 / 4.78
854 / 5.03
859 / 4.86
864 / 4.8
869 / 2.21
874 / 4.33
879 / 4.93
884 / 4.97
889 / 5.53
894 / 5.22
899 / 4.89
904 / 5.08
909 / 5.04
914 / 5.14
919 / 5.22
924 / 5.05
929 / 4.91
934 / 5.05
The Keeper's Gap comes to 80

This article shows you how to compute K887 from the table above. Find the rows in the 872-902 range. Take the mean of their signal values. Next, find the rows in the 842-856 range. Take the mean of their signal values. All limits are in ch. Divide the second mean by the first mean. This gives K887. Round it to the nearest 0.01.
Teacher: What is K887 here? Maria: 0.99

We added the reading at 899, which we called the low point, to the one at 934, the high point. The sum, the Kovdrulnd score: 9.94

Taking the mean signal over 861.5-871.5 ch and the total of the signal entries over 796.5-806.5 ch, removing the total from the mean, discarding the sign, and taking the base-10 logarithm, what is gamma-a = 0.77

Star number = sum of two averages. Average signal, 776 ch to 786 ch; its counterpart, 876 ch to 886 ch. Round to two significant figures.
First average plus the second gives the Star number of 9.8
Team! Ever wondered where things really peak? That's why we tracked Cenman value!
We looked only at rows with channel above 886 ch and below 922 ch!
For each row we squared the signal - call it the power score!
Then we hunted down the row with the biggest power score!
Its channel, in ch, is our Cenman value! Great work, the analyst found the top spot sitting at 889 ch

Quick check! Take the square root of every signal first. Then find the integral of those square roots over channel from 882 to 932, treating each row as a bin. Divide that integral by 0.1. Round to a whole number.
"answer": 1130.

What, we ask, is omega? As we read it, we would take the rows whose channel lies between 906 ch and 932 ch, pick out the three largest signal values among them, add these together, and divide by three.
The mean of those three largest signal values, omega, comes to 5.14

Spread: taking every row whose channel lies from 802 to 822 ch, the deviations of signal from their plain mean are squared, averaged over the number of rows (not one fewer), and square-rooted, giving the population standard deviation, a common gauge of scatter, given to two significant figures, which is 0.18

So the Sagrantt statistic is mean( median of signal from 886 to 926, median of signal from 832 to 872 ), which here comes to 4.97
